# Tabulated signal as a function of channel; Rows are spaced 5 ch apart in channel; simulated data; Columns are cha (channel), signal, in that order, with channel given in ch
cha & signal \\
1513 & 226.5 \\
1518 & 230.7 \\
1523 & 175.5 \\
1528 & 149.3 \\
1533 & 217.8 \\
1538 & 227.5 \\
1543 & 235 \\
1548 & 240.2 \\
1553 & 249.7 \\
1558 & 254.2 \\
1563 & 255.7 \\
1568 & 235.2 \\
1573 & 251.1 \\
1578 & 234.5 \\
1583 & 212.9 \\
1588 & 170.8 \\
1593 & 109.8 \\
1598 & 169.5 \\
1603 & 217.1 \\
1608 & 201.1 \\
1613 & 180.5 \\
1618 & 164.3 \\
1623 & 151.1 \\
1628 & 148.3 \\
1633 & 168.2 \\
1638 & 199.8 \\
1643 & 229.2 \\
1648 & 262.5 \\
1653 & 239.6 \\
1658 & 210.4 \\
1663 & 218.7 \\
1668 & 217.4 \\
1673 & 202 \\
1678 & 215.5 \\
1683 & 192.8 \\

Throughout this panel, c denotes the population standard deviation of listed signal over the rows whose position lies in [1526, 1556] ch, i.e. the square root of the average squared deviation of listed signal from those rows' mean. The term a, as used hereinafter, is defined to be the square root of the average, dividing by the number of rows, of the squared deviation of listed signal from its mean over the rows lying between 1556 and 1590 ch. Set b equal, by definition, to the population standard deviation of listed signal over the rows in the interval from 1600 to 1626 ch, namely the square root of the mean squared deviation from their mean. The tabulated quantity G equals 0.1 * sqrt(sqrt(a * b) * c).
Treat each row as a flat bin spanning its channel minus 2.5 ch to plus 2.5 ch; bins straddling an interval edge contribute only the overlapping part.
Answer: 2.9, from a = 28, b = 24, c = 33.1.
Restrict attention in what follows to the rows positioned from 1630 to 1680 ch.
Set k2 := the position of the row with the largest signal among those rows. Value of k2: 1648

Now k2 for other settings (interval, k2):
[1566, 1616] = 1573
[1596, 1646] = 1643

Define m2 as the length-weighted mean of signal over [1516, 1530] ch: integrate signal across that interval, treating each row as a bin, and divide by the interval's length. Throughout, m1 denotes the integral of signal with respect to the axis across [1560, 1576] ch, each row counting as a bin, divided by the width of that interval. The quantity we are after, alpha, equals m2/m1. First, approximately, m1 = 247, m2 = 185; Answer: 0.75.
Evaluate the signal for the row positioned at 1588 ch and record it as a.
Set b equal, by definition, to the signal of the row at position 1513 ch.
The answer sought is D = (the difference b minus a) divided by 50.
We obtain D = 1.11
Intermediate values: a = 170.8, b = 226.5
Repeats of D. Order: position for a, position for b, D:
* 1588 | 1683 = 0.44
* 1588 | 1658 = 0.79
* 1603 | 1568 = 0.36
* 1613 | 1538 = 0.94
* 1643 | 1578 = 0.11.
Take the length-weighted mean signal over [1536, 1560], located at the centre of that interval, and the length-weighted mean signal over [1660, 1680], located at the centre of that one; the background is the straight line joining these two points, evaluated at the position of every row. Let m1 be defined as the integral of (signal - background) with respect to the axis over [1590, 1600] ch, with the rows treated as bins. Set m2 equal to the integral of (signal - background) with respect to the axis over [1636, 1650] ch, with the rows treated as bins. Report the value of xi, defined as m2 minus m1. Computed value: 1062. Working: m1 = -908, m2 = 154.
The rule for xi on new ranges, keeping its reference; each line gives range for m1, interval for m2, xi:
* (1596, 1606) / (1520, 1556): -711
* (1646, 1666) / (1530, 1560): -495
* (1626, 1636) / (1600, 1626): -542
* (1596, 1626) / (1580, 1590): 1020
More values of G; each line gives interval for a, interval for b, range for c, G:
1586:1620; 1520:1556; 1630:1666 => 3.0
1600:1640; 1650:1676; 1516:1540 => 2.3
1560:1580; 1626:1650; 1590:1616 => 2.7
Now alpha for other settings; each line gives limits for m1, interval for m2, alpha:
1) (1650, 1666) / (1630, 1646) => 0.89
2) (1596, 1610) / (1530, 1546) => 1.14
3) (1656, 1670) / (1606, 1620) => 0.84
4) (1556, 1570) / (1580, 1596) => 0.67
